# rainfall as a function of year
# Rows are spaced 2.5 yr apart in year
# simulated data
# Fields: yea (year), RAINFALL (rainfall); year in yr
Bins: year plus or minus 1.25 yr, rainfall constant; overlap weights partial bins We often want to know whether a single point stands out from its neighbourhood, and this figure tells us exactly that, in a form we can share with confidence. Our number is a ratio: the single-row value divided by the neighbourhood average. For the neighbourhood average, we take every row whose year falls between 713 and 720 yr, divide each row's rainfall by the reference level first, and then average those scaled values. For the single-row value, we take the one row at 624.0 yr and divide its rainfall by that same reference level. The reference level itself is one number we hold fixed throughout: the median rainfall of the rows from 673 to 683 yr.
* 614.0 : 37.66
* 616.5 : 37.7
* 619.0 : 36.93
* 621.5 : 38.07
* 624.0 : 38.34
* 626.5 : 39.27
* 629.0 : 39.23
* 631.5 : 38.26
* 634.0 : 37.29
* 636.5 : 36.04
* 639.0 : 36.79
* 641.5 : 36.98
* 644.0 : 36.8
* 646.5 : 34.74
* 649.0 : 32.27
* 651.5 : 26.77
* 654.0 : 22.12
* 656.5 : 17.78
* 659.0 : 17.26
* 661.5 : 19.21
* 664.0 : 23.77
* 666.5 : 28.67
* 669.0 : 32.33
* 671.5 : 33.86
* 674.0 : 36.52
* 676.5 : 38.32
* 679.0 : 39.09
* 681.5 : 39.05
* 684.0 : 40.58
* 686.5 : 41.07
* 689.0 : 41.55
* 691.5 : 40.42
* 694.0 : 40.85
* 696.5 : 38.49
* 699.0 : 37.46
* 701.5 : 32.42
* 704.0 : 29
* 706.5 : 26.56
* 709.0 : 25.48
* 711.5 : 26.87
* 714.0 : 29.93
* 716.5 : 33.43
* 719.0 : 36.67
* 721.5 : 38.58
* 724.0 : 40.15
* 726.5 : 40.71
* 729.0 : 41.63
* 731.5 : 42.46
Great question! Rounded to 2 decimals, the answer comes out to 1.15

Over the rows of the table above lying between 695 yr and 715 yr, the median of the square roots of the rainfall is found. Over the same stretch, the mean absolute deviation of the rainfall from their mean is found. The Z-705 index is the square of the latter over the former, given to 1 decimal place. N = 3.0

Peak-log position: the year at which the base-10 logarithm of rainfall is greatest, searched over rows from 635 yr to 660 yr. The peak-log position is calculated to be 641.5 yr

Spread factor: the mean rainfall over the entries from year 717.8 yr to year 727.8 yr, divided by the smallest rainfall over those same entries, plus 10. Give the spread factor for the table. 11.1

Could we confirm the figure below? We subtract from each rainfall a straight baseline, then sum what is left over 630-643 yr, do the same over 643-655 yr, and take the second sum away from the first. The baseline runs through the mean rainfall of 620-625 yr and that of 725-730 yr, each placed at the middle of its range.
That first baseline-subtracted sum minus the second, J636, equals 34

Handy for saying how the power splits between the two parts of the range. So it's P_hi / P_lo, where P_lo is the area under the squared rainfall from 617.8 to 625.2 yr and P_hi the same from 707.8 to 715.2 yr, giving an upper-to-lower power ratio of 0.53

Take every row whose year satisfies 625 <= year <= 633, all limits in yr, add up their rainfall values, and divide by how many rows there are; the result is 38.9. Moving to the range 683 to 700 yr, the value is 40.1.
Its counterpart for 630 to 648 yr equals 36.7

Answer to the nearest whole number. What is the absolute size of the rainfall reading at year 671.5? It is 34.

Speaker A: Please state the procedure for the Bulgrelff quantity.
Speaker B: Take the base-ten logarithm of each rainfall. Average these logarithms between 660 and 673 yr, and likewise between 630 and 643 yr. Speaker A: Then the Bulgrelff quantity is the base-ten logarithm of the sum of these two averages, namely 0.477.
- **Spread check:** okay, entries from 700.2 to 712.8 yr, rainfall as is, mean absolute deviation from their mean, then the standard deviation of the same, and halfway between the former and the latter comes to 2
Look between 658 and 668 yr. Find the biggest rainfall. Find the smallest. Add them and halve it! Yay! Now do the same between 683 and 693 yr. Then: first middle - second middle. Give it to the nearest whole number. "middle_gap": -18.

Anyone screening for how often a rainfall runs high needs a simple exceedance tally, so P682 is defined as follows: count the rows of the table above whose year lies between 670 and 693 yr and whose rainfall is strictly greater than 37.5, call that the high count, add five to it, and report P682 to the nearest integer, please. 12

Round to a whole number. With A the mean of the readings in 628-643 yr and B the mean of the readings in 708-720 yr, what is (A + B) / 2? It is 34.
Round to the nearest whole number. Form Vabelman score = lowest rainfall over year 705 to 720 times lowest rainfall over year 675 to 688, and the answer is 976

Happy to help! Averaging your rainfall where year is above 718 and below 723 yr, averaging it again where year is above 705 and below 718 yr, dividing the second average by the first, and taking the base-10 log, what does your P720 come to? -0.12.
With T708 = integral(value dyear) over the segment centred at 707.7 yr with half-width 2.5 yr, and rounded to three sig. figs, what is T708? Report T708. 130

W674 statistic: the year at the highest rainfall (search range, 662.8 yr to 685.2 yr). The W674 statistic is 684.0 yr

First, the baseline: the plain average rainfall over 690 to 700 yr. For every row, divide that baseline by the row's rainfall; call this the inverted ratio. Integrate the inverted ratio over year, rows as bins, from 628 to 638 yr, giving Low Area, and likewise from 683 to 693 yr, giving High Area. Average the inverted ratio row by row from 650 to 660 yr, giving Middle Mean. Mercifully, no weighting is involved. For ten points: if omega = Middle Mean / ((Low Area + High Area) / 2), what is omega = 0.19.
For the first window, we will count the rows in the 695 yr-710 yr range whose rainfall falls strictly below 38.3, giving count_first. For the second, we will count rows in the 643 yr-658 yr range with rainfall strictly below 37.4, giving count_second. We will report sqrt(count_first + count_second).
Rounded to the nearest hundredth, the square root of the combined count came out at 3.32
